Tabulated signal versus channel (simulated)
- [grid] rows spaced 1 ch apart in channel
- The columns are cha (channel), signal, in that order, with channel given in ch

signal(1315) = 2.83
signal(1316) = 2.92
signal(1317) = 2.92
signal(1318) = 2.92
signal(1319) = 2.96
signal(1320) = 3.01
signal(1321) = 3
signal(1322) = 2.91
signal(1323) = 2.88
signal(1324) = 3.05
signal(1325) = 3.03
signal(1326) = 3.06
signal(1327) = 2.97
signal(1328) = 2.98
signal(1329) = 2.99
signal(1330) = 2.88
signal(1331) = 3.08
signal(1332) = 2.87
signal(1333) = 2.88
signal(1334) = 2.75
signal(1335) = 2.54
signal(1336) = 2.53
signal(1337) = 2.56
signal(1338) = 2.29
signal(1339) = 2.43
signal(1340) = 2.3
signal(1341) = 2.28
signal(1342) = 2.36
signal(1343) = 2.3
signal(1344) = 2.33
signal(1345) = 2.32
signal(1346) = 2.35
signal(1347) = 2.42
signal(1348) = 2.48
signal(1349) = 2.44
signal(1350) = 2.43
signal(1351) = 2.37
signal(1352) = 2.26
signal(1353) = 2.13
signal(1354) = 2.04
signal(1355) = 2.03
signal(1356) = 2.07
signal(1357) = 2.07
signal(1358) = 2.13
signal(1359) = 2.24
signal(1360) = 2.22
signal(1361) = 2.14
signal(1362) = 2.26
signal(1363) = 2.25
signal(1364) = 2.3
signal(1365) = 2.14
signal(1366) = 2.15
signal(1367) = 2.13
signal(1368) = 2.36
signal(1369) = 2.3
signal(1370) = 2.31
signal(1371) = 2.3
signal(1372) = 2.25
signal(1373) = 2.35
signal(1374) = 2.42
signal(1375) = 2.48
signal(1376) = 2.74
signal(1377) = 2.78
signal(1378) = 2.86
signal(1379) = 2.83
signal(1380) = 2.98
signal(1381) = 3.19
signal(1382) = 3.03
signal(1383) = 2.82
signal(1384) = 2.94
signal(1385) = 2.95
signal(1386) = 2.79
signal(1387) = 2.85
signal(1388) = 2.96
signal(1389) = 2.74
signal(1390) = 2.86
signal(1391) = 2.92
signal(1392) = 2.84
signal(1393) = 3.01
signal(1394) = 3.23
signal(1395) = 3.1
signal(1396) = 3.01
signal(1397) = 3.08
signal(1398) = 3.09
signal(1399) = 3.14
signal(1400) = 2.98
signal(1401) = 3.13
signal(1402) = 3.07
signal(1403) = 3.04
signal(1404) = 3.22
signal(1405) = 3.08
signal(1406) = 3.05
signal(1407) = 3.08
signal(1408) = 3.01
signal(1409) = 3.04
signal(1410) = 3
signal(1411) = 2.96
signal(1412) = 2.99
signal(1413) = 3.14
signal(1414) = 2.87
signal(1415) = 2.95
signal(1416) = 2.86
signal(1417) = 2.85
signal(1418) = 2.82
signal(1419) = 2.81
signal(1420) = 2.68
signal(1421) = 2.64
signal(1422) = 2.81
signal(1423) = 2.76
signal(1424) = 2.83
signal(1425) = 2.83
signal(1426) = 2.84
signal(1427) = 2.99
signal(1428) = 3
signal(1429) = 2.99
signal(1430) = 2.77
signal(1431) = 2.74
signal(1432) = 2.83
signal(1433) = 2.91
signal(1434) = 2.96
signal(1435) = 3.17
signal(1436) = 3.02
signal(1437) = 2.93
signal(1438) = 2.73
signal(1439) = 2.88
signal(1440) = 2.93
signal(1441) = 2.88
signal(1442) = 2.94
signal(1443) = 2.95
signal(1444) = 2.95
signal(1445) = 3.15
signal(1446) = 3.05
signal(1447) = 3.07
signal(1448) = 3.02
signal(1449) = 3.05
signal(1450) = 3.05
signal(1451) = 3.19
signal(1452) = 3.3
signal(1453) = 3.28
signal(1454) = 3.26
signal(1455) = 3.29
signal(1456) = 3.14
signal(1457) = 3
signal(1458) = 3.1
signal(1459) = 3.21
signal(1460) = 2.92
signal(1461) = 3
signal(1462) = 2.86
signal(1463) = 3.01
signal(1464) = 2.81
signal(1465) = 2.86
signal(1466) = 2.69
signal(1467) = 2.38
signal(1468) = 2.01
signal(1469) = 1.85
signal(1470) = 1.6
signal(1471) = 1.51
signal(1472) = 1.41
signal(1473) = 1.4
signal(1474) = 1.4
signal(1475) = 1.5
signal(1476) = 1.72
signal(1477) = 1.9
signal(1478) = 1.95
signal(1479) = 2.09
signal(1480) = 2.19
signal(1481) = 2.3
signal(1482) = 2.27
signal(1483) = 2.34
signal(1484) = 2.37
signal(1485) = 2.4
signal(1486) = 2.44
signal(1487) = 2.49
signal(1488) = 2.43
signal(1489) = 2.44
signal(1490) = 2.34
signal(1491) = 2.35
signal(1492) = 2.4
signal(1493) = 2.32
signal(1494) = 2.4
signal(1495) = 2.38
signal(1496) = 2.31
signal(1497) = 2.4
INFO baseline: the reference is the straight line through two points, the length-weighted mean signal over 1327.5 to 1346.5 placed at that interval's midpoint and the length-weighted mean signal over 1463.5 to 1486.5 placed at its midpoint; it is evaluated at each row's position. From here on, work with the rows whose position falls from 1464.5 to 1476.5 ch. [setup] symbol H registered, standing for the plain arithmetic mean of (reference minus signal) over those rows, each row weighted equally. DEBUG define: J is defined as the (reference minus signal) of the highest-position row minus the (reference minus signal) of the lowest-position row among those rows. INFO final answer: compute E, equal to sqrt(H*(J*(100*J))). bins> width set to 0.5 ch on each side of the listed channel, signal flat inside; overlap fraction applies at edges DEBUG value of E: 5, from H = 0.217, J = 1.1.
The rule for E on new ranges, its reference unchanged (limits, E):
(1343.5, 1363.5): 0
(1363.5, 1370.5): 0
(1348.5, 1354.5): 2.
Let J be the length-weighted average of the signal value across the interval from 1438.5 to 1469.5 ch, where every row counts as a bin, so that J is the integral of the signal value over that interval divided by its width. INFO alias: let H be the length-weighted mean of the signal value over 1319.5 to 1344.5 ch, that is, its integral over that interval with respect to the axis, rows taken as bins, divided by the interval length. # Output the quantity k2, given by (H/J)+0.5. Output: 1.43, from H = 2.73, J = 2.94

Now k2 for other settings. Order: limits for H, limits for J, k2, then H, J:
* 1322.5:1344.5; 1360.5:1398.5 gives 1.51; 2.70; 2.68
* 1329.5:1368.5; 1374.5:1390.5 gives 1.33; 2.36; 2.86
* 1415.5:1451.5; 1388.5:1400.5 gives 1.47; 2.91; 3.00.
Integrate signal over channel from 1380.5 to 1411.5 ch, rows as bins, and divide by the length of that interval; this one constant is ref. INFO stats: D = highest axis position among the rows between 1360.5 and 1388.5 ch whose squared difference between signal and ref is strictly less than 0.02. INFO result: 1388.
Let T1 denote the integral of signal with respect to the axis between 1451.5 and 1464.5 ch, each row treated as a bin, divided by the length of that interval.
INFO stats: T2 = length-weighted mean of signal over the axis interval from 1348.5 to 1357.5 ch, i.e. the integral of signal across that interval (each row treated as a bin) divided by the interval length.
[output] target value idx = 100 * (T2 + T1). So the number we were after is 530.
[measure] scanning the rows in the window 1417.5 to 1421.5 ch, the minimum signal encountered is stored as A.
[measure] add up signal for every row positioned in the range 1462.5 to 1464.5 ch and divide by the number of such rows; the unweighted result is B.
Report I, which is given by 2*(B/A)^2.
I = 2.43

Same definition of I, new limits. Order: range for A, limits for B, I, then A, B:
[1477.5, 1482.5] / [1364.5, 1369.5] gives 2.58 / 1.95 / 2.2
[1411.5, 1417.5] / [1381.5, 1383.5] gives 2.11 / 2.85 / 2.9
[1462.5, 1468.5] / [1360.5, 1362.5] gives 2.40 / 2.01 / 2.2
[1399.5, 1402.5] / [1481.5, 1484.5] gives 1.22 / 2.98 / 2.3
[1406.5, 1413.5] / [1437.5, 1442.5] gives 1.88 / 2.96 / 2.9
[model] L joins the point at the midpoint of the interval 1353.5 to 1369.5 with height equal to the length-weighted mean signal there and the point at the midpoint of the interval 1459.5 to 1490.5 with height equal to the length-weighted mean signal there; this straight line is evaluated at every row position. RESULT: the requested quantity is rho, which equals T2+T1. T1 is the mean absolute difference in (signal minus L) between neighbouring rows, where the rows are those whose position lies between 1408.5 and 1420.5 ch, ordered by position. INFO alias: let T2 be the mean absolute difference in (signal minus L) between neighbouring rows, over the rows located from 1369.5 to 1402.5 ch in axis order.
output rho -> 0.189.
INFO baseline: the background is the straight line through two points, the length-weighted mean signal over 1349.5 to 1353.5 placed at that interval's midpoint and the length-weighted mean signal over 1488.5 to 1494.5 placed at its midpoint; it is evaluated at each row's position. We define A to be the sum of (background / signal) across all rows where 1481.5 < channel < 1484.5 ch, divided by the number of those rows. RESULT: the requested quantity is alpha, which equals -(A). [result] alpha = -1.02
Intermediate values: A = 1.02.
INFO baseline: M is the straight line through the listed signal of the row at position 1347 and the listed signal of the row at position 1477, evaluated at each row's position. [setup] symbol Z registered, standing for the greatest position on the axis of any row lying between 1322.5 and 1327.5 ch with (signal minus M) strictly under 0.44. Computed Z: 1323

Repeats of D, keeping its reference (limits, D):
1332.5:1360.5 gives 1333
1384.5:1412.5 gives 1412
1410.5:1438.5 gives 1437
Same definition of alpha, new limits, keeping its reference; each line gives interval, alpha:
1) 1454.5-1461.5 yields -0.76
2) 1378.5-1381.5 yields -0.77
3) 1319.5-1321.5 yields -0.76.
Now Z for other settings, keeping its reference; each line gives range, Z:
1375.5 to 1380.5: 1376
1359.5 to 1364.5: 1364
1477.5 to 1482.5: 1482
